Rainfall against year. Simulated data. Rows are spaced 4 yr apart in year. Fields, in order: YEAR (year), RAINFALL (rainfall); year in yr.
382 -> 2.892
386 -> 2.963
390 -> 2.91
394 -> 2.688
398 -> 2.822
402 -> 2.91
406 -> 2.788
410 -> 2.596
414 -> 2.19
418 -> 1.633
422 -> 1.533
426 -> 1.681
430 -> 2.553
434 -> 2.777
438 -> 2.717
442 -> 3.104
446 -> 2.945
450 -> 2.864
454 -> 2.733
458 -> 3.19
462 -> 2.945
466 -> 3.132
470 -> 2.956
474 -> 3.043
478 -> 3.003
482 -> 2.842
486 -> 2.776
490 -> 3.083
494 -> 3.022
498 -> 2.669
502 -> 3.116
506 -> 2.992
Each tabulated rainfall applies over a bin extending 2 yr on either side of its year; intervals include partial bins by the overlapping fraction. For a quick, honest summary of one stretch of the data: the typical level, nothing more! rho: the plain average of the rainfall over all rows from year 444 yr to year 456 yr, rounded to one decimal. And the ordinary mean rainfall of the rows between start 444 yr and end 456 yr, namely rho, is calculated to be 2.8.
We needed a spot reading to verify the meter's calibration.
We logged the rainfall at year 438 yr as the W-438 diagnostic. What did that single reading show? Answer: 2.717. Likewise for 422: 1.533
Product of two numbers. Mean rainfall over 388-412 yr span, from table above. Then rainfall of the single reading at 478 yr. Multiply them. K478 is 8.4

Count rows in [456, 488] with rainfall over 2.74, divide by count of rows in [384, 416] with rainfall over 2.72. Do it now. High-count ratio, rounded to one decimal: 1.6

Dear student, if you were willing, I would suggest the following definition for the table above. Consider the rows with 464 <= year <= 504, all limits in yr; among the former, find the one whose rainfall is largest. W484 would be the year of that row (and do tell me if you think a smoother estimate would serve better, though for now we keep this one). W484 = 466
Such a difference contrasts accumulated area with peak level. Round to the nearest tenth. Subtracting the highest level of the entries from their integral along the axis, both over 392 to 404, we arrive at 30.8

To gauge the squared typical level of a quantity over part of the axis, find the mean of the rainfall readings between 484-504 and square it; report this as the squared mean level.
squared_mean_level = 8.60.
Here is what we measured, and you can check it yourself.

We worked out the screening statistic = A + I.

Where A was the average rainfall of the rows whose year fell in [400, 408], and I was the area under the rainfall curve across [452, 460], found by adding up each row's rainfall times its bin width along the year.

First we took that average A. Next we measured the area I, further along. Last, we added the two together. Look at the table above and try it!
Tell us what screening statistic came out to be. 26.5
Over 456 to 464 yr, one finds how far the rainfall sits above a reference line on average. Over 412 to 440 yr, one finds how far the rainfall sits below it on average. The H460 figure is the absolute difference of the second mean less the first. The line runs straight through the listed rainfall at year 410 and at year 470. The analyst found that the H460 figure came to 0.37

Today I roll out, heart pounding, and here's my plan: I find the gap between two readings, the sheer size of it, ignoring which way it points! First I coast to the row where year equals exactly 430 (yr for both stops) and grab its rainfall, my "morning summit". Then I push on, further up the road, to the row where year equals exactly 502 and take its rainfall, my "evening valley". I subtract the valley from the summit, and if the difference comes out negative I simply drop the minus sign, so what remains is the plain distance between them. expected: 0.56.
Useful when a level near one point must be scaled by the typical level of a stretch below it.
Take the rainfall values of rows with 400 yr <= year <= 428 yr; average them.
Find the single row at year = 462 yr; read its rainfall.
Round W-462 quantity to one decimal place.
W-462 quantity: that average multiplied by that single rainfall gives 6.4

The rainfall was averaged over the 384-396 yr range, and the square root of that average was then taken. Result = 1.69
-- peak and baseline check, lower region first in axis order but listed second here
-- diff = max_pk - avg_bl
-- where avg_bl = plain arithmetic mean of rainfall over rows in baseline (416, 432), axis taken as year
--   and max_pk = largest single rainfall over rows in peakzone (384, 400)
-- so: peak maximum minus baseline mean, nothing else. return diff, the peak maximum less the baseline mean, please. 1.11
